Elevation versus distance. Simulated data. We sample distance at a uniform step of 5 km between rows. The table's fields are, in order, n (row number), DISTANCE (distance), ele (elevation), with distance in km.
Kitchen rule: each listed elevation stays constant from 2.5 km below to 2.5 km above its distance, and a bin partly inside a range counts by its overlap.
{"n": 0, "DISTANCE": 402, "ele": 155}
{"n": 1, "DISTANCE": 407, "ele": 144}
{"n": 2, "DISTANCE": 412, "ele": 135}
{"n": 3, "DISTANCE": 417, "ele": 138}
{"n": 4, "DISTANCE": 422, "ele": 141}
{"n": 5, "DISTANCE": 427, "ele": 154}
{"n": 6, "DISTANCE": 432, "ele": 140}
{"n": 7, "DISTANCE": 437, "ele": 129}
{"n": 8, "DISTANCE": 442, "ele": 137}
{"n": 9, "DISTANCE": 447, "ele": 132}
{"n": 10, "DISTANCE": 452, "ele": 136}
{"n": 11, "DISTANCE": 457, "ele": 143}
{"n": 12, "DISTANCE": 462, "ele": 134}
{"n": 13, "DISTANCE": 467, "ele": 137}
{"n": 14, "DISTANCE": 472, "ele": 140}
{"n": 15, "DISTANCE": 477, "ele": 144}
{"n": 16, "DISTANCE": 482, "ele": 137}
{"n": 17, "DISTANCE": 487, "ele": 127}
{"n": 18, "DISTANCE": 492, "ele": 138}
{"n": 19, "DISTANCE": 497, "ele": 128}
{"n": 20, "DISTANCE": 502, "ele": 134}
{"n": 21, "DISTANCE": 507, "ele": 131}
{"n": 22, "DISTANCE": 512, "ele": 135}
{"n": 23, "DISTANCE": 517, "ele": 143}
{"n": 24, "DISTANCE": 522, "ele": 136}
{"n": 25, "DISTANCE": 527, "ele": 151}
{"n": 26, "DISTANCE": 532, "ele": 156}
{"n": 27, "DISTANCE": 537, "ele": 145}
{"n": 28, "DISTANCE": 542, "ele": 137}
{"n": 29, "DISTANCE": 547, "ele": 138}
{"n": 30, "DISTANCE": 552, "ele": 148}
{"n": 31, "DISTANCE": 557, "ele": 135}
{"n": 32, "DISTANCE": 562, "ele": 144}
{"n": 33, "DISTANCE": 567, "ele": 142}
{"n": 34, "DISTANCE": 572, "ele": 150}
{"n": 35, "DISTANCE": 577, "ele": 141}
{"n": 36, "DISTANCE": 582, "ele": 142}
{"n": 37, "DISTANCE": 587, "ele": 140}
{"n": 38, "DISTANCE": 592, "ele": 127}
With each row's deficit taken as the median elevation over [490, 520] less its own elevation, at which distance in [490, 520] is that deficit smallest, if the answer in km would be 517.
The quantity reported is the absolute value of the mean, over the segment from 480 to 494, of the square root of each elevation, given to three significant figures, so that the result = 11.6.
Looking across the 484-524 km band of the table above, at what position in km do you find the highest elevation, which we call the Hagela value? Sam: 517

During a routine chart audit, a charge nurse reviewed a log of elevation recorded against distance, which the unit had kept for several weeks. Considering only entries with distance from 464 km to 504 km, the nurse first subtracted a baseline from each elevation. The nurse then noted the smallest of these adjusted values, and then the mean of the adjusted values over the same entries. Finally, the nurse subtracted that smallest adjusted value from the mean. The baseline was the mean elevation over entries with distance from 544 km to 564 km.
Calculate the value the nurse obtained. 8.6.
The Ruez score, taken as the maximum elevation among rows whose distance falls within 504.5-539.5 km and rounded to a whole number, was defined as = 156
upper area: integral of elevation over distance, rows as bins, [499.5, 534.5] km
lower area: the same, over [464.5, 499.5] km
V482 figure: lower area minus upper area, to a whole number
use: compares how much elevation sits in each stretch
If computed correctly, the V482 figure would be -175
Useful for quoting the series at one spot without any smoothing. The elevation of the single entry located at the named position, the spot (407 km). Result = 144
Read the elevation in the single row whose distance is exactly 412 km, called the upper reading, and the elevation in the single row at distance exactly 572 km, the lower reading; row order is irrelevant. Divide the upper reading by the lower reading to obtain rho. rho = 0.90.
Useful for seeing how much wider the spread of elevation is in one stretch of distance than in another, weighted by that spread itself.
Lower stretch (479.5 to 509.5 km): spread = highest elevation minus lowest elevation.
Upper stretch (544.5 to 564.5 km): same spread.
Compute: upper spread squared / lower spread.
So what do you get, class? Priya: 15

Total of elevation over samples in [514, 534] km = 586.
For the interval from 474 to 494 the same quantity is 546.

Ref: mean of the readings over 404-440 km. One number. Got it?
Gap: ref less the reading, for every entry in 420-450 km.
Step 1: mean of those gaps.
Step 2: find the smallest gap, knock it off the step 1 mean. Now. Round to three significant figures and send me 15.2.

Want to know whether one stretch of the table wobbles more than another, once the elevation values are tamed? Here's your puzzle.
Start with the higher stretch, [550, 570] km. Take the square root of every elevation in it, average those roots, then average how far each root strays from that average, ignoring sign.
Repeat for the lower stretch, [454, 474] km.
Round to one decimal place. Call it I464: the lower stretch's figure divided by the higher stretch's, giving 0.8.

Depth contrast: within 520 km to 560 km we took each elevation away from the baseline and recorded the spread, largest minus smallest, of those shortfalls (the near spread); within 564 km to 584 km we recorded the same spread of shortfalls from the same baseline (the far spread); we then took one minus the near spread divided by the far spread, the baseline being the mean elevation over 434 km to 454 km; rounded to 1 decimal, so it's -1.3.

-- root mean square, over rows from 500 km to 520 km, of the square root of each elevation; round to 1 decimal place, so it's 11.7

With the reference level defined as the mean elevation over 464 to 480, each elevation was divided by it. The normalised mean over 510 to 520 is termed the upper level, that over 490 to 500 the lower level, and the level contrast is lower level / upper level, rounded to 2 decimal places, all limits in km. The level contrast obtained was 0.96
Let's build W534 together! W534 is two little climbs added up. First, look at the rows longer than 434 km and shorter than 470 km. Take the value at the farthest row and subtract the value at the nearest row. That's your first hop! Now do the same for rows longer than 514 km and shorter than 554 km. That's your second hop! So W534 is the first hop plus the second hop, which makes 13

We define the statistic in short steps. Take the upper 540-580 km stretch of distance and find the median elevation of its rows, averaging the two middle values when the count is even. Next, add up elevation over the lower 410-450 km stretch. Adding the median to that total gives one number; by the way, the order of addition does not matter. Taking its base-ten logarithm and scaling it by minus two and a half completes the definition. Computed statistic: -7.74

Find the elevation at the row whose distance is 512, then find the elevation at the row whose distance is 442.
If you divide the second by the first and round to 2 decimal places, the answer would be 1.01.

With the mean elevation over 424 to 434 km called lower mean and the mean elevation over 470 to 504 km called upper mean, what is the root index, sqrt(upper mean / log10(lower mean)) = 7.90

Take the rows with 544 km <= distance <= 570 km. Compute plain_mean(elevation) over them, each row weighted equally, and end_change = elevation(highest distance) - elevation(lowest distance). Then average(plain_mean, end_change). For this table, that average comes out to 72.7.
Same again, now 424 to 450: 58.2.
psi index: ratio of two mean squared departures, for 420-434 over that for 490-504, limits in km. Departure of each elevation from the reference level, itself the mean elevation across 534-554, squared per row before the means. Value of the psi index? 0.5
